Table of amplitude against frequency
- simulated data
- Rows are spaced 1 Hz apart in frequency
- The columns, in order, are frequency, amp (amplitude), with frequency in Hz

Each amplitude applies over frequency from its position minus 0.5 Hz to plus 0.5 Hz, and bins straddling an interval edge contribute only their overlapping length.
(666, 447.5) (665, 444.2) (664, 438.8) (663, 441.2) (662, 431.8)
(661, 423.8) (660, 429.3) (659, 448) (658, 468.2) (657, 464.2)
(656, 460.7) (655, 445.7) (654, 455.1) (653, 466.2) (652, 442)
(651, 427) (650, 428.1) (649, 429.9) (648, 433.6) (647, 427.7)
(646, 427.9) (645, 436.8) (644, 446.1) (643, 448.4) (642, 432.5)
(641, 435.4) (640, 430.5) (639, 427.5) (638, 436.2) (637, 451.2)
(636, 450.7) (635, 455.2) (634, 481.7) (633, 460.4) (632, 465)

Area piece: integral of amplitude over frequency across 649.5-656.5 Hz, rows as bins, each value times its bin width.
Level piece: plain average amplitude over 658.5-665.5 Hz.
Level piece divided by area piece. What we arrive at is 0.140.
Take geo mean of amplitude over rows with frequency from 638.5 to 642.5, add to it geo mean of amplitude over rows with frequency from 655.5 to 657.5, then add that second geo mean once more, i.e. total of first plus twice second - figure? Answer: 1356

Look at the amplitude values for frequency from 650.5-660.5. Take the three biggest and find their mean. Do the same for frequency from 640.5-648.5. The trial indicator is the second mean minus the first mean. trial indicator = -22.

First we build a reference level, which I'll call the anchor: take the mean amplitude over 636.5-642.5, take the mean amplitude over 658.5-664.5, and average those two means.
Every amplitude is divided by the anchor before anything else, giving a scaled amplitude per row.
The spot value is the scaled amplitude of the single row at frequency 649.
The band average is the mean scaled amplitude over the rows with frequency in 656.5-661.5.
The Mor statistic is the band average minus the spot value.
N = 0.039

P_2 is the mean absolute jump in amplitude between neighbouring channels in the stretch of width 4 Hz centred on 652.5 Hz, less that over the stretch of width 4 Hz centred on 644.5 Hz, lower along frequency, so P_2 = 10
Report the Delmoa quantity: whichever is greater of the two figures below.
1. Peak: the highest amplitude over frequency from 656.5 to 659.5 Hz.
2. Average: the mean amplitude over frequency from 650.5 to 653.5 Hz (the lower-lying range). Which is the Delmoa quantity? 468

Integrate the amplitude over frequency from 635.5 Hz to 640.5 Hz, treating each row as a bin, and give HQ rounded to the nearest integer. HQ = 2196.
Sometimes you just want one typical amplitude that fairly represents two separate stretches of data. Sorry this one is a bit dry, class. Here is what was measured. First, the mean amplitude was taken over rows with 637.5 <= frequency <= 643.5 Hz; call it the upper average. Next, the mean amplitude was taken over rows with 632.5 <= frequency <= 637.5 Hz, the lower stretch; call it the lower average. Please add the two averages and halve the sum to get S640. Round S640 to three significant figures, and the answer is 447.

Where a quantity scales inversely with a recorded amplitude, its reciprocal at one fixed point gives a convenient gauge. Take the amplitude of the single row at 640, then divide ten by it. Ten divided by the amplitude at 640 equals 0.0232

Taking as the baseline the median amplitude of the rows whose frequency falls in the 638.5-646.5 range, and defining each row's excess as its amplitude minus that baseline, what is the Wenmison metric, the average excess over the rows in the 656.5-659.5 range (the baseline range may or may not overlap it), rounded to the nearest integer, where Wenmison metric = 26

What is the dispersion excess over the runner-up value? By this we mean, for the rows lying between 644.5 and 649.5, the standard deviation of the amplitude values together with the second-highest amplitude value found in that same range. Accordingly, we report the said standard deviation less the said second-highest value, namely -430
